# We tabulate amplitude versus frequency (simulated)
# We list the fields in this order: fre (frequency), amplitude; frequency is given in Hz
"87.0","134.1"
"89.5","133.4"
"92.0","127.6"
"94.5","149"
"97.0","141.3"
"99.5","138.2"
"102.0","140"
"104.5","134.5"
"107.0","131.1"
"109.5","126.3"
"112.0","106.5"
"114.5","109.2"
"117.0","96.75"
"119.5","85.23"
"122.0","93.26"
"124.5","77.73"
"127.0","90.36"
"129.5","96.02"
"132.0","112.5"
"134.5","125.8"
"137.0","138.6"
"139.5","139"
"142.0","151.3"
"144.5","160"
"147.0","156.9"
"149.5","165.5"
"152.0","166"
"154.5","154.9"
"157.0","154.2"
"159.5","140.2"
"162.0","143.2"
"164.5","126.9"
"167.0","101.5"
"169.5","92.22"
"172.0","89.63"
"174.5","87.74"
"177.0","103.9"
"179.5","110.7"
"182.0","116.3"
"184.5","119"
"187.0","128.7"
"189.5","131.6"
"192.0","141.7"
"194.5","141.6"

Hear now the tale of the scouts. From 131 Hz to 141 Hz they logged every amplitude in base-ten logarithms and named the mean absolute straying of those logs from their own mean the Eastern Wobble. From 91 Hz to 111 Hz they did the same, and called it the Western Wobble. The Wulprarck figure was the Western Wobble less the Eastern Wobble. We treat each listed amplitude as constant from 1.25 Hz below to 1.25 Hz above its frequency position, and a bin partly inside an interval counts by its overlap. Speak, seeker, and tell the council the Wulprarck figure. -0.014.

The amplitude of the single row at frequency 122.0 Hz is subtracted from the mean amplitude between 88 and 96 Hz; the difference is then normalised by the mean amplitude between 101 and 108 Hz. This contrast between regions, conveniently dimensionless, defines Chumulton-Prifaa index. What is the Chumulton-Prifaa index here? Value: 0.32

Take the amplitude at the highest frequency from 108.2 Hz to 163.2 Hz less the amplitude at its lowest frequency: 17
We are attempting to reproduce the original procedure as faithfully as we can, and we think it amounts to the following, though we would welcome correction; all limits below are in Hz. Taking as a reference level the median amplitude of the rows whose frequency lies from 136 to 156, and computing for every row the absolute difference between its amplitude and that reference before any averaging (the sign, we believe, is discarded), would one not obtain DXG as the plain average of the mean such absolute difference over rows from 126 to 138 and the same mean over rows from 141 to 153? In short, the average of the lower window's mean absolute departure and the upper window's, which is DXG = 25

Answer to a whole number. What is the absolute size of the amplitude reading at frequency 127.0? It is 90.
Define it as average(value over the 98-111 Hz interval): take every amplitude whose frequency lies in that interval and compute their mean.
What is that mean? 134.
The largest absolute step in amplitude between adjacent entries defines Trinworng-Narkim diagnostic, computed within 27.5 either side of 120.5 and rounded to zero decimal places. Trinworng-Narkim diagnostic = 20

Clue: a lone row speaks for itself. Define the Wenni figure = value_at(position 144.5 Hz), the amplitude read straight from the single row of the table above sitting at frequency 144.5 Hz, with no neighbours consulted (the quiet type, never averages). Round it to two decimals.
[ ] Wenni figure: 160.00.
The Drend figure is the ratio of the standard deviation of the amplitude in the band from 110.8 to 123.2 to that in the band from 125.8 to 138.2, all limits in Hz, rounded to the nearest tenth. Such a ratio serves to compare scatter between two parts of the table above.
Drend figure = 0.5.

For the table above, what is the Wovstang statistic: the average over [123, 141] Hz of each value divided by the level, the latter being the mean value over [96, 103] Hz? 0.80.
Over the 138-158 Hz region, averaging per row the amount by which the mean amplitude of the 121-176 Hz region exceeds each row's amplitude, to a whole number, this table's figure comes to -30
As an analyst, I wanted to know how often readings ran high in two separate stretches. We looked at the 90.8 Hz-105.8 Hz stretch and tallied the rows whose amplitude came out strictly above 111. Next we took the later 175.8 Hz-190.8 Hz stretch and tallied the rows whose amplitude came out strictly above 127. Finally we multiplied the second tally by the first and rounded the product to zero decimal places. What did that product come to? 12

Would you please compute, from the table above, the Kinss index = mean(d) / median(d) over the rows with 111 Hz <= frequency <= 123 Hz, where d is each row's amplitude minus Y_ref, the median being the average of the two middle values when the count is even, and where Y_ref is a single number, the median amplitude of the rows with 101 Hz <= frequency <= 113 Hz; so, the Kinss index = 0.96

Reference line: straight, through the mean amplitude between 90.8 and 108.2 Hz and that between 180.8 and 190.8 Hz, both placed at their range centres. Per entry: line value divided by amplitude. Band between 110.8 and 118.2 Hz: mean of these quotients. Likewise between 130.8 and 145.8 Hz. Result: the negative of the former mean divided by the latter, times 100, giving -135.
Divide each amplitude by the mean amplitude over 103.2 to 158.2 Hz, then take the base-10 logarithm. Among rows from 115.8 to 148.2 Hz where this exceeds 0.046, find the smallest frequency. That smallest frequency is 142.0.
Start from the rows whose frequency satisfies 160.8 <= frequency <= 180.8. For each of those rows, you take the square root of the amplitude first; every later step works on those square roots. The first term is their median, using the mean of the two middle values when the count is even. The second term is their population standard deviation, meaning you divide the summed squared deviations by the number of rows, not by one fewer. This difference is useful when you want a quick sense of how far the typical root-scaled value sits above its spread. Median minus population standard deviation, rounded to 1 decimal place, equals 9.3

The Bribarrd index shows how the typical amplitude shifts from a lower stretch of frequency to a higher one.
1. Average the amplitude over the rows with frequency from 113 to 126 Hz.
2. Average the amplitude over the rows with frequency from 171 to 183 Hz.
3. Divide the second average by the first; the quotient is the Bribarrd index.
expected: 1.10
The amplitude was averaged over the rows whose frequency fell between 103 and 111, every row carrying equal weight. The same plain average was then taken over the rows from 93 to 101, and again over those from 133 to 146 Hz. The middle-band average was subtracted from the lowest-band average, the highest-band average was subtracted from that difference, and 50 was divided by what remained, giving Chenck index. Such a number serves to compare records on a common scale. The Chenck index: -0.38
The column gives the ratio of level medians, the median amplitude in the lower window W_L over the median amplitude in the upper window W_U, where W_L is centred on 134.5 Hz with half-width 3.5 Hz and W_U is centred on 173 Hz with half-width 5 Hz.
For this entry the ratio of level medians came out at 1.4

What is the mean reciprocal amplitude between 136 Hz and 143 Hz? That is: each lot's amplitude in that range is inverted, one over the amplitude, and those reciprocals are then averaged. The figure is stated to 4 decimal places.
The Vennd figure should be 0.0070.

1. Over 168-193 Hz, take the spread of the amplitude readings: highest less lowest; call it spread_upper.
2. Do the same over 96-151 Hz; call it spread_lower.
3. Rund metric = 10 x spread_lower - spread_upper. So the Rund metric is 824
